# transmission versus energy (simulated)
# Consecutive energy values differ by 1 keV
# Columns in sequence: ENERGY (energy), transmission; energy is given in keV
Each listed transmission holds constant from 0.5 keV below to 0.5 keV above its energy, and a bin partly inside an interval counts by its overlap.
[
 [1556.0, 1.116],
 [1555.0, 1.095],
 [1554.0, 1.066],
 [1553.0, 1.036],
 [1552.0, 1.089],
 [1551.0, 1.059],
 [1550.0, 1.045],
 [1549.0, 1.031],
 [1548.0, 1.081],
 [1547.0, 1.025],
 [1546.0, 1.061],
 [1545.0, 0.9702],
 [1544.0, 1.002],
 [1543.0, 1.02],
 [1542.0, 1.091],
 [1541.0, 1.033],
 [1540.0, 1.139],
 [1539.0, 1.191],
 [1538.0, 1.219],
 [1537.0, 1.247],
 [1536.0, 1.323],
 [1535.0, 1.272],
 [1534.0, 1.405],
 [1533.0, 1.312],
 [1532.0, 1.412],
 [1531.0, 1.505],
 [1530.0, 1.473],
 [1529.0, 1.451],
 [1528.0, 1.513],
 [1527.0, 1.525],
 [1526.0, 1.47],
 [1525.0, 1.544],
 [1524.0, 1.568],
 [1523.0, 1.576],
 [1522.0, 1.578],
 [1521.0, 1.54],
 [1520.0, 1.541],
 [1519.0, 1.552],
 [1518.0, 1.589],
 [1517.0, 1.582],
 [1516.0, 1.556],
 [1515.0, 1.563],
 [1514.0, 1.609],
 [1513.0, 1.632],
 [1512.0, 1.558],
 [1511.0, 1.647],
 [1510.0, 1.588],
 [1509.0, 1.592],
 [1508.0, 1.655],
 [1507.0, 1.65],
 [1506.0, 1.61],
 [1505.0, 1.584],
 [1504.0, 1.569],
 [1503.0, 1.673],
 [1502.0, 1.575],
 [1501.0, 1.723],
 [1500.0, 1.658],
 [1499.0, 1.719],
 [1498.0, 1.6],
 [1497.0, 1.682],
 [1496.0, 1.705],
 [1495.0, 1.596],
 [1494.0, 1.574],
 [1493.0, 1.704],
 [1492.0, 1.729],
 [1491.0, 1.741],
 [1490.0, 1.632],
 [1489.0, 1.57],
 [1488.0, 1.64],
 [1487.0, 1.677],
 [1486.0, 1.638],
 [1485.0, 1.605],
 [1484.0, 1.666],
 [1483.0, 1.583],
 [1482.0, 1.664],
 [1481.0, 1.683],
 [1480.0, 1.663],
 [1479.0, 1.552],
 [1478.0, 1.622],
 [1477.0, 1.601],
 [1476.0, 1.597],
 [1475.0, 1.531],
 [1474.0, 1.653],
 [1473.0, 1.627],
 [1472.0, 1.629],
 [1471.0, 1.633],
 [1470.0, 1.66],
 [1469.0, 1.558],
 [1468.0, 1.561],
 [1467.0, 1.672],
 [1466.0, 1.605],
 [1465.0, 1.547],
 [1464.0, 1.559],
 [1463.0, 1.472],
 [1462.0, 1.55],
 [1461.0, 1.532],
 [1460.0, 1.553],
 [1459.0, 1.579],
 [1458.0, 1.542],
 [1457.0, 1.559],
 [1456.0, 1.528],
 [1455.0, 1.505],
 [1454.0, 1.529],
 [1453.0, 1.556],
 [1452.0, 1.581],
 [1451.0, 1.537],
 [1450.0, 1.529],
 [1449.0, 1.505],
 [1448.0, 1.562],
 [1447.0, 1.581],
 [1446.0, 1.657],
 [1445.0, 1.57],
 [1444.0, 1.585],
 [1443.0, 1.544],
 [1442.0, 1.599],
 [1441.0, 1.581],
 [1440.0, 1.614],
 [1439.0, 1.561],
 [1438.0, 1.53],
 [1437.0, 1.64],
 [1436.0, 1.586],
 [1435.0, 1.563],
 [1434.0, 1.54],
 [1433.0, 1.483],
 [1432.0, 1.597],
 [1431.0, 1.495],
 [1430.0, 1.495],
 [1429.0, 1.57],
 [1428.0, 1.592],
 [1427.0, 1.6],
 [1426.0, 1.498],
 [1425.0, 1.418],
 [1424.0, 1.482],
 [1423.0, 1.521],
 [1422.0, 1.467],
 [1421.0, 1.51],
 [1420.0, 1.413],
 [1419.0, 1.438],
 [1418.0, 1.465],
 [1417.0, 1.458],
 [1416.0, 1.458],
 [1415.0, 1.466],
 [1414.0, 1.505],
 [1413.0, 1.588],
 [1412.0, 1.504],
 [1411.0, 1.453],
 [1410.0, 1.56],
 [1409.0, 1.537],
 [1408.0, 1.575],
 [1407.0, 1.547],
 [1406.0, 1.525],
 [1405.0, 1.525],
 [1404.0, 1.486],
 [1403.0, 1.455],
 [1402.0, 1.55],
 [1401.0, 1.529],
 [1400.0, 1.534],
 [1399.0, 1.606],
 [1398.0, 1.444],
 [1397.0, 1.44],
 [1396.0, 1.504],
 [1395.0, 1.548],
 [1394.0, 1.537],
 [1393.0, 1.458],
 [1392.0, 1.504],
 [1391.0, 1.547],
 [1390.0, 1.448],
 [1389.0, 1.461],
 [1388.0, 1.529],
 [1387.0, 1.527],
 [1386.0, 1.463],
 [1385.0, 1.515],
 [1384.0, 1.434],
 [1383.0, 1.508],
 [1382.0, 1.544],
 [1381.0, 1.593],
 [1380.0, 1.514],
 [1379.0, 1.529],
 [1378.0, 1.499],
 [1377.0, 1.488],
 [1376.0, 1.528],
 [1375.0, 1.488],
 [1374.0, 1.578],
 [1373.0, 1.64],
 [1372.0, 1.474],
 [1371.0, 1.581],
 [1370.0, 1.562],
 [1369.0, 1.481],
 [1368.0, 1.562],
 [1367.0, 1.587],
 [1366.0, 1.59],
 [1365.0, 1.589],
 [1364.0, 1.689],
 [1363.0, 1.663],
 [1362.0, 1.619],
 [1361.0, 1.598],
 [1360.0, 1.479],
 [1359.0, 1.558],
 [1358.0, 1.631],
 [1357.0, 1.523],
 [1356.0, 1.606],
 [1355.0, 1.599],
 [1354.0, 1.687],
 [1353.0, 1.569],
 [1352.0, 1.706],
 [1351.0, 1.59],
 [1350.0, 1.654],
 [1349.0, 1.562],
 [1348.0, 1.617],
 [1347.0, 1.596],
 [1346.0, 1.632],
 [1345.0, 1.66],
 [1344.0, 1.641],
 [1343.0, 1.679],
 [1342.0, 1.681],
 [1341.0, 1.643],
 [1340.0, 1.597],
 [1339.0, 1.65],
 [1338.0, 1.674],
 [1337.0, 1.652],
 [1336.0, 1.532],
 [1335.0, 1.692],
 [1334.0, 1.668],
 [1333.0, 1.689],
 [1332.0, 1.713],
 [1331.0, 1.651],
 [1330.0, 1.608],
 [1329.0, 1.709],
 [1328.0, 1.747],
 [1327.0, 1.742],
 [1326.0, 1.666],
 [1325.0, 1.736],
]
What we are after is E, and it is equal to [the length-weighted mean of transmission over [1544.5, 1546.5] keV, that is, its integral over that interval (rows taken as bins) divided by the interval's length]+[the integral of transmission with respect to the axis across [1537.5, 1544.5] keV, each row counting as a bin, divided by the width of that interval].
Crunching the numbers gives 2.1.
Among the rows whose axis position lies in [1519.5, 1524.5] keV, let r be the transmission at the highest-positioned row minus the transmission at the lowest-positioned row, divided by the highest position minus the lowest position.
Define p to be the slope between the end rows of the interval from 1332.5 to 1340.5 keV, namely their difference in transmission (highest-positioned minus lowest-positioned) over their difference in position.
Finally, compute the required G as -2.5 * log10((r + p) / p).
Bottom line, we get 1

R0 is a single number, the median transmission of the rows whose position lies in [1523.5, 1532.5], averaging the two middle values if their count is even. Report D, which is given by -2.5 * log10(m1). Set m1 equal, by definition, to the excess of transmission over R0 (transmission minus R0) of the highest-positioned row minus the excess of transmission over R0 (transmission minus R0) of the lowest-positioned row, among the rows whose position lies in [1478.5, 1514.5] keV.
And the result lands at 3.1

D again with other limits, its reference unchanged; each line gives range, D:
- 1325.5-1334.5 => 6.7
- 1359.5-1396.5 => 4.0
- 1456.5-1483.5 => 4.0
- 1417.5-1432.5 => 2.2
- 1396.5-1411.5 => 4.7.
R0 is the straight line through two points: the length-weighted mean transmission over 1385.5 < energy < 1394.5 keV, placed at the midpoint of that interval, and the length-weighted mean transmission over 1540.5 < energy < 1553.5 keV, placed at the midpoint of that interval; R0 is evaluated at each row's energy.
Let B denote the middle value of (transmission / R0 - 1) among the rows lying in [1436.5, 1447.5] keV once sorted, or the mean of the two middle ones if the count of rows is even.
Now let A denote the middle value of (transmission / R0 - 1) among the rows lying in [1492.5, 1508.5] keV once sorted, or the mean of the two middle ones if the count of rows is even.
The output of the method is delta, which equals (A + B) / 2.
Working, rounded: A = 0.41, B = 0.182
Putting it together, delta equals 0.30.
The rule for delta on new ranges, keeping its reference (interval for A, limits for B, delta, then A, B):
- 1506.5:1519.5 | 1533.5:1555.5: 0.22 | 0.40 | 0.037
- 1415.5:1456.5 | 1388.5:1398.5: 0.07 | 0.15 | -0.006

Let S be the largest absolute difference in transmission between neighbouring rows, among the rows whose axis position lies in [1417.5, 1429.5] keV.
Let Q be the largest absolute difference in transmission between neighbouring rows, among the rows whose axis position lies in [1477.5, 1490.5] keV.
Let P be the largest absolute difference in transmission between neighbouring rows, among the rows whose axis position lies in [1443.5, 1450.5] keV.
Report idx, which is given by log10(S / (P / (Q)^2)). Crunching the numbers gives -1.8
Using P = 0.087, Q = 0.111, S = 0.102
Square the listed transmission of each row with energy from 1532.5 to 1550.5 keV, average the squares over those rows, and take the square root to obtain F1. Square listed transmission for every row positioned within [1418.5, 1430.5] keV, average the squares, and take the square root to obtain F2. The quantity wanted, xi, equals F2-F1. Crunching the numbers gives 0.357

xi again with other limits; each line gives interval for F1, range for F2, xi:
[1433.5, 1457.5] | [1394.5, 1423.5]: -0.060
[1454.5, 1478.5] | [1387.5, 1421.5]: -0.075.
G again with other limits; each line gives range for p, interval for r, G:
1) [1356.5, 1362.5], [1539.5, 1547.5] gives 2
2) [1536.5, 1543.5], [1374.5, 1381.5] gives 1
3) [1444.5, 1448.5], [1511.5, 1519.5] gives 0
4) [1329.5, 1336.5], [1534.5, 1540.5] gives -1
